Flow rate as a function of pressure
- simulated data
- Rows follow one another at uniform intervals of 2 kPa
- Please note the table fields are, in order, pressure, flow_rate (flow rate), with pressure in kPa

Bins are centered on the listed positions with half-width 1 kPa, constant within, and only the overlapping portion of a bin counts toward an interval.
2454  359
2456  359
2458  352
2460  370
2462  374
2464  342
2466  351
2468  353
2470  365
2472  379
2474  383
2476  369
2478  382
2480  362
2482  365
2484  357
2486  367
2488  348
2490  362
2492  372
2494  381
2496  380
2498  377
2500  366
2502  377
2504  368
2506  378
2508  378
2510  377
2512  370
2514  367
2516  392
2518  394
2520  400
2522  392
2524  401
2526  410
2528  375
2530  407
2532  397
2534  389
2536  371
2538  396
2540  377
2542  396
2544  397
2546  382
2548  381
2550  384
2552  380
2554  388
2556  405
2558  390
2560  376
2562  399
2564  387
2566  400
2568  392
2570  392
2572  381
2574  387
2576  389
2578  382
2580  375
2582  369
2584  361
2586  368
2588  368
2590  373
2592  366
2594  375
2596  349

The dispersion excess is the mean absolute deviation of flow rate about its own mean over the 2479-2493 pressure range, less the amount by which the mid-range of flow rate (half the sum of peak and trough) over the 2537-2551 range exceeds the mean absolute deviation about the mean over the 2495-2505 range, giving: -376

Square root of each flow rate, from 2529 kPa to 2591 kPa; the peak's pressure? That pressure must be 2530 kPa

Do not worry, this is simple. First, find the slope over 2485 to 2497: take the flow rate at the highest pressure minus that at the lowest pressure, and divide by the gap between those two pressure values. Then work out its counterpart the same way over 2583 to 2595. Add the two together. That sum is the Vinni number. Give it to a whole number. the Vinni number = 3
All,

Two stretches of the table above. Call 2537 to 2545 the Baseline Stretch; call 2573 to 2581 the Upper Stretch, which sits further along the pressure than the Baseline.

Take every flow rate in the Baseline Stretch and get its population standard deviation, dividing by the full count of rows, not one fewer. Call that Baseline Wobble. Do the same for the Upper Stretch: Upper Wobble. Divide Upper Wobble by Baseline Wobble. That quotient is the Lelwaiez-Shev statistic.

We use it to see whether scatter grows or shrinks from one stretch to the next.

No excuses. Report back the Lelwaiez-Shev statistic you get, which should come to 0.6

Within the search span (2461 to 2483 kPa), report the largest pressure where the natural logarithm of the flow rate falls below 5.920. 2482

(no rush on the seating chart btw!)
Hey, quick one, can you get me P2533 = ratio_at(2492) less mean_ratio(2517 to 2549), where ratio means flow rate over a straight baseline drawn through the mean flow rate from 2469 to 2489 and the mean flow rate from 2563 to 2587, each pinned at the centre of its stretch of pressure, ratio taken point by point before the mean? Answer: -0.04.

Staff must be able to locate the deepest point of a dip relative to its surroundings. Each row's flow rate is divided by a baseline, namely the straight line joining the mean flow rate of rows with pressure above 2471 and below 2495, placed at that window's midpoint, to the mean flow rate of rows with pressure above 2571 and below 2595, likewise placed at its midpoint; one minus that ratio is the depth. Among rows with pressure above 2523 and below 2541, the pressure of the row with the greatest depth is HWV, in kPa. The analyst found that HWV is 2536 kPa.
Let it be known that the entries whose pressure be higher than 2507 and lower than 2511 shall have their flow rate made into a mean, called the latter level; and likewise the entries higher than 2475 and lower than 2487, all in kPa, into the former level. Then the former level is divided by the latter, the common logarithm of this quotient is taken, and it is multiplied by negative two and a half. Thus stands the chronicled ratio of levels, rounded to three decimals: 0.031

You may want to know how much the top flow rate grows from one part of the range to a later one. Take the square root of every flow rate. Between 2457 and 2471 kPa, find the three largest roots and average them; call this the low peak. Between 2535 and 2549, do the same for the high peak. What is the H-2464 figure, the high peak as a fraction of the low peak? 1.035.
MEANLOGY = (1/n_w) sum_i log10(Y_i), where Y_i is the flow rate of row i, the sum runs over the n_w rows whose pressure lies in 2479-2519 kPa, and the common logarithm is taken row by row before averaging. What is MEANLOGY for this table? 2.57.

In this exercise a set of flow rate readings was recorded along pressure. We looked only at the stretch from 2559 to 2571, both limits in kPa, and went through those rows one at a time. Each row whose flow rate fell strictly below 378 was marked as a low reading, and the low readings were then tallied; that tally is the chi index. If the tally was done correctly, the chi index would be 1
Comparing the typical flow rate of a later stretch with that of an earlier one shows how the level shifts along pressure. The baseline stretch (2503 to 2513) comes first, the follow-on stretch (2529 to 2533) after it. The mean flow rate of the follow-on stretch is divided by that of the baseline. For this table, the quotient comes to 1.07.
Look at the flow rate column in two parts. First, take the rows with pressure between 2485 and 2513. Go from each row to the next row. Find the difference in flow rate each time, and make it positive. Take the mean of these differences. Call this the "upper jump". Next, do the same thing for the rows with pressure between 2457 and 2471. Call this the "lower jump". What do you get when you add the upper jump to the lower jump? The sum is 20.9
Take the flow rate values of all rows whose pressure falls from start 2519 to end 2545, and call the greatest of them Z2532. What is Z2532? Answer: 410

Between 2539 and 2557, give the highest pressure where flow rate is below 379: 2540 kPa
